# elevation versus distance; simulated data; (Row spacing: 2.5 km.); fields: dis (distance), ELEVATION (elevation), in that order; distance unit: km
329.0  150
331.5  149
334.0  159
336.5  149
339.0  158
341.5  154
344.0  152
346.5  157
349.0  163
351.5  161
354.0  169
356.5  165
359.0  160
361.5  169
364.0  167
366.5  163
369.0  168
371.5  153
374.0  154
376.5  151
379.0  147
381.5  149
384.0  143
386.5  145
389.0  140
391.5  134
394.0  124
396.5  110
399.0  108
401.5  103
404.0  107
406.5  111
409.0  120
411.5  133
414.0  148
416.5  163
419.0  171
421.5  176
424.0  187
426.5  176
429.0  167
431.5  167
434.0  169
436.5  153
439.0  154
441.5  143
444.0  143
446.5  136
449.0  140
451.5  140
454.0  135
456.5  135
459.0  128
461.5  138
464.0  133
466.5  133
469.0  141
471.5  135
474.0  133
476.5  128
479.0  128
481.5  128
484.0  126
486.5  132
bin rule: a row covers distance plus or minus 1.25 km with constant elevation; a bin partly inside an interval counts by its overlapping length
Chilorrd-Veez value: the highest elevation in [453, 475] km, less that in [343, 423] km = -35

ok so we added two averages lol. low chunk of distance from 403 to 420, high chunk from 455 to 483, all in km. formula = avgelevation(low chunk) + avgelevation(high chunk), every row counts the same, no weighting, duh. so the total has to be 269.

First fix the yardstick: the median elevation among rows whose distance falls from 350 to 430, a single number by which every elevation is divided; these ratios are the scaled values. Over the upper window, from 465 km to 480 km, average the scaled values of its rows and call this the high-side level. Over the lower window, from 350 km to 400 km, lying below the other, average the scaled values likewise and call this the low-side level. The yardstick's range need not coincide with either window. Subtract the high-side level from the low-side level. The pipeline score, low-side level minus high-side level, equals 0.11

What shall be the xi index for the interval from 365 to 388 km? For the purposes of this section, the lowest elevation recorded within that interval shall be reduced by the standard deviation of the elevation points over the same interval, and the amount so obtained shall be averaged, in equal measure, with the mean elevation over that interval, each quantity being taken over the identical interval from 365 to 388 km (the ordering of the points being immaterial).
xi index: 144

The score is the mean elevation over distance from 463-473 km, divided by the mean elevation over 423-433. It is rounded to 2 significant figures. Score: 0.78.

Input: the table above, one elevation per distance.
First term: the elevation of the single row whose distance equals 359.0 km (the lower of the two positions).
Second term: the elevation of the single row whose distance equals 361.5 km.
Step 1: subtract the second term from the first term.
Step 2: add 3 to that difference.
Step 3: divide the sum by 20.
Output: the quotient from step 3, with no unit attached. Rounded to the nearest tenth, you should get -0.3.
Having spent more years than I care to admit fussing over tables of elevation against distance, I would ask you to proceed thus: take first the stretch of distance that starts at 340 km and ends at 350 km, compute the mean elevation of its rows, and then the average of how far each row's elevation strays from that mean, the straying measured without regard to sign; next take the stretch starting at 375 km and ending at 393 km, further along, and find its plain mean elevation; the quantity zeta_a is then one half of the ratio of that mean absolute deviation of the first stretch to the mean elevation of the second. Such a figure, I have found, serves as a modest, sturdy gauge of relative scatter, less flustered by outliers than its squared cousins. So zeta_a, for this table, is 0.012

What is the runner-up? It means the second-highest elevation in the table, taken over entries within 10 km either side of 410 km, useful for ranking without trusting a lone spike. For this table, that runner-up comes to 163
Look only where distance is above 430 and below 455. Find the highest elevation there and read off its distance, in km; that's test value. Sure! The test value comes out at 434.0 km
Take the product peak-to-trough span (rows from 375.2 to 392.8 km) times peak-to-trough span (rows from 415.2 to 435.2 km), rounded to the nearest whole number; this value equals 408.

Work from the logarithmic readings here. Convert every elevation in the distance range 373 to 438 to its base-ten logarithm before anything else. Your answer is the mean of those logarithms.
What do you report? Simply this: 2.15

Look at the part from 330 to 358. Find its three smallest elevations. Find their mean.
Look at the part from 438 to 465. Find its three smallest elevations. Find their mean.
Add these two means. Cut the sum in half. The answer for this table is 141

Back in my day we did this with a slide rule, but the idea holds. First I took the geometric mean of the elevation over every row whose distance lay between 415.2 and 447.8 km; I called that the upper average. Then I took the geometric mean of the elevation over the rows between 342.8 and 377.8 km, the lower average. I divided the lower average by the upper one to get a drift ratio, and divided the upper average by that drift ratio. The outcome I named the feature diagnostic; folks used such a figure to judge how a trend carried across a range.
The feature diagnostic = 162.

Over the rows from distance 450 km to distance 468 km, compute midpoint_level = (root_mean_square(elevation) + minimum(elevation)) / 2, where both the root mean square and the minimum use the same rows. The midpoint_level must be 131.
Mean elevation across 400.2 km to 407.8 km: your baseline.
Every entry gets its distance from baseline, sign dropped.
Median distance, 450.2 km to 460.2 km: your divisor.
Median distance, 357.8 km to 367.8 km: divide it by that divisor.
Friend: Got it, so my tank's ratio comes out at 2.1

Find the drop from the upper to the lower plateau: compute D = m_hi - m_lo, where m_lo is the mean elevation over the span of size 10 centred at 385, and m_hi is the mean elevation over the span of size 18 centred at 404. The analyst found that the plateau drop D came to -31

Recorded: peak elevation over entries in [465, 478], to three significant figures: 141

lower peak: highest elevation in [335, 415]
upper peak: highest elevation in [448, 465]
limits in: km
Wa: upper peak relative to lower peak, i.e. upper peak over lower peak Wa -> 0.83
